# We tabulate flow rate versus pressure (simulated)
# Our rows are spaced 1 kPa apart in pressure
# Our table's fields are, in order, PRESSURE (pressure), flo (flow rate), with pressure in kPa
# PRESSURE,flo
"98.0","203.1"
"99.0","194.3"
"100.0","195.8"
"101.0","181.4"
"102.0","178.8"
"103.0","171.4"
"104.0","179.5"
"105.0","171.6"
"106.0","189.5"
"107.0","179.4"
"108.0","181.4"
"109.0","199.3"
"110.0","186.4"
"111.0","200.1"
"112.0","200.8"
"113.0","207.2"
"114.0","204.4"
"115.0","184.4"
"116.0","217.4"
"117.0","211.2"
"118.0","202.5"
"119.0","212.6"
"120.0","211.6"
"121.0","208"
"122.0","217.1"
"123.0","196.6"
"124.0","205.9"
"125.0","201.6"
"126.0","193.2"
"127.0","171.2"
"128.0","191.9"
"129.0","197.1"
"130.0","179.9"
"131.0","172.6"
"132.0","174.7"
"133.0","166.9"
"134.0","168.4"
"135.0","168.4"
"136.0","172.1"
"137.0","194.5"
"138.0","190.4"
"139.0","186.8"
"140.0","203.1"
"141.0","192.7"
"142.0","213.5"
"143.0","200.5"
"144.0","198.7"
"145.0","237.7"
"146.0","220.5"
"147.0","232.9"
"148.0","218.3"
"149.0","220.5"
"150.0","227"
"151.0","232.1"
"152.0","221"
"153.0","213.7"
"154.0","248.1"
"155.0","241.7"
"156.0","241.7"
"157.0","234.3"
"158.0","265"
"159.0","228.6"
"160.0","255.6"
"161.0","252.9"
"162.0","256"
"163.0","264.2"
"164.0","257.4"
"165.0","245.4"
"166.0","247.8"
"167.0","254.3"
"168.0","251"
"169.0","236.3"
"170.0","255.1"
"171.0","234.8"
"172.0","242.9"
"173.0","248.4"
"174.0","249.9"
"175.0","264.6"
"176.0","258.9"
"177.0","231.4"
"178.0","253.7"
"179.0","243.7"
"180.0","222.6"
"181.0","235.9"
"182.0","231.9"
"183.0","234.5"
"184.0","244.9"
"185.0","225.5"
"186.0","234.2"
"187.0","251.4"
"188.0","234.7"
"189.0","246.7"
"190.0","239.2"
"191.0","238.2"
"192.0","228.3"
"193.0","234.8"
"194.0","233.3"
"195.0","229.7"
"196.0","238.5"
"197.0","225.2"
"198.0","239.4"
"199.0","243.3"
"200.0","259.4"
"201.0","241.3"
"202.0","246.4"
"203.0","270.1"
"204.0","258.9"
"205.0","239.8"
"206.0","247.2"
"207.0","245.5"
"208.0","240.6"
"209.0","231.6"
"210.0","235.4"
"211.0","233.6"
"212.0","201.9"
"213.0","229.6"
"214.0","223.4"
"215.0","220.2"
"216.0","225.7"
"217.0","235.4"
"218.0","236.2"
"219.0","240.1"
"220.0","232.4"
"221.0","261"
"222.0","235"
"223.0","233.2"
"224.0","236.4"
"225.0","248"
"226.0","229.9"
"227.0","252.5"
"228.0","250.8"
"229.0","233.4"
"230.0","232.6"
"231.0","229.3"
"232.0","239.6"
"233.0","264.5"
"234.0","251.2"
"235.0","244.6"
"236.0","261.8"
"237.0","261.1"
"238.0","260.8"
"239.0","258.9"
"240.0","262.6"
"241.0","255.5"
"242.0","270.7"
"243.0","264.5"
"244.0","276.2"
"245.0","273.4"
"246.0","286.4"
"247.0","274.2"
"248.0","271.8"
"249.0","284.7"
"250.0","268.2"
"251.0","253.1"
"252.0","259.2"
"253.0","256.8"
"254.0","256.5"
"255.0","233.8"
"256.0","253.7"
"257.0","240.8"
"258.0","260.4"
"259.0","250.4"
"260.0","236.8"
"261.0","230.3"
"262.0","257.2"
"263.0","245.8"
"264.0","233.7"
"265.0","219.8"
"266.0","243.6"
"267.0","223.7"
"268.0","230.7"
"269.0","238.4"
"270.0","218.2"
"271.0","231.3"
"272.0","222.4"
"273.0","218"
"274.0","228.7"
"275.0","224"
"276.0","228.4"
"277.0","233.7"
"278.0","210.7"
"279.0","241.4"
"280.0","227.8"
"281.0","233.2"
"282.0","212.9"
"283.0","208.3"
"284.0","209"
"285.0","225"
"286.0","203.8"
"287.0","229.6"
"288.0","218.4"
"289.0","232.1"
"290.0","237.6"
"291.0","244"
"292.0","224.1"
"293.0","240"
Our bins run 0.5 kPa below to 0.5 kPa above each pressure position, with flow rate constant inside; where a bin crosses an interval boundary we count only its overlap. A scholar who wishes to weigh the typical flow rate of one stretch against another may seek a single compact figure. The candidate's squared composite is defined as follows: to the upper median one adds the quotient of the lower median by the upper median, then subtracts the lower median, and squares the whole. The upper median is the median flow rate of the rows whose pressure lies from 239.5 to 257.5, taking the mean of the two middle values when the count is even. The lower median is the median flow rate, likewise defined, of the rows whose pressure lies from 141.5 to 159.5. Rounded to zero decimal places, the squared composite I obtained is 1341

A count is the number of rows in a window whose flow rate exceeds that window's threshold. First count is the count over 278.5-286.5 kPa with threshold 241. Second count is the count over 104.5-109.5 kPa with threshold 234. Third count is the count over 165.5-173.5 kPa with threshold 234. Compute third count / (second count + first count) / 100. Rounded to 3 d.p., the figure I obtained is 0.080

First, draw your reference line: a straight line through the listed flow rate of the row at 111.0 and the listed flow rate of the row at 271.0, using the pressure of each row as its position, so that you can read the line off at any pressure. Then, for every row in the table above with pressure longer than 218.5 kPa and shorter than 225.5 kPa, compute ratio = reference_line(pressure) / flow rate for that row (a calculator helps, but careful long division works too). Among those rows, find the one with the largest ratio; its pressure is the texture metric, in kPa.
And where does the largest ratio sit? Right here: 220.0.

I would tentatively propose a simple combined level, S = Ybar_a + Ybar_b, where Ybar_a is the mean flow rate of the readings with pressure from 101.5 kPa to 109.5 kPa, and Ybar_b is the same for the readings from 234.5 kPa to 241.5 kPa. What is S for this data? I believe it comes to 439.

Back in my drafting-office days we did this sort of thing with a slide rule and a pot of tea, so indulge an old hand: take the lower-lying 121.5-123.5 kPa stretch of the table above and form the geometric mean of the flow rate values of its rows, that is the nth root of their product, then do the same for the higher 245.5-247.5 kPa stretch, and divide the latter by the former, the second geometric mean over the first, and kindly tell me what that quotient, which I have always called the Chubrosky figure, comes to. 1.36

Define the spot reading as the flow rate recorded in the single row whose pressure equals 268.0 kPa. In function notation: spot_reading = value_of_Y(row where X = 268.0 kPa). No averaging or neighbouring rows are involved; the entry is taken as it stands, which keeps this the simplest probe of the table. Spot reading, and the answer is 230.7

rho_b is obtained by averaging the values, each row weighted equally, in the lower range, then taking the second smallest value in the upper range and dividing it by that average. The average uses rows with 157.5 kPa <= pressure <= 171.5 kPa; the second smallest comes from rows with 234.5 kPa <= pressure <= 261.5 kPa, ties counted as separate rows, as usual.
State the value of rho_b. 0.93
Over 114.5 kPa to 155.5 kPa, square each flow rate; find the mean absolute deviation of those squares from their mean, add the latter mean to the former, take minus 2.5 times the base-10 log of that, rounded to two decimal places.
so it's -11.72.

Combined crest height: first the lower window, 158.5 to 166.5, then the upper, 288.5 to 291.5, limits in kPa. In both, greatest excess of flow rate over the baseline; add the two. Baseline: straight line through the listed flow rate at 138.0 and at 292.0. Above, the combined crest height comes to 88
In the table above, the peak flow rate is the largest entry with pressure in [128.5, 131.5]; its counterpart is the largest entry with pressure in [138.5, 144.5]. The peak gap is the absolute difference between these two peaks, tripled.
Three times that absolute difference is 49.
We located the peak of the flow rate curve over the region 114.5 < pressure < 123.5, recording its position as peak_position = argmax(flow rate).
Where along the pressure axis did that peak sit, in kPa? 116.0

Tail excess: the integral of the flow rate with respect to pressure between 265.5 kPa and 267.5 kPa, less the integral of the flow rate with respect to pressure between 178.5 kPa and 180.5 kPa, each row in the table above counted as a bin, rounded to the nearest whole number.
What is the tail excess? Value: 1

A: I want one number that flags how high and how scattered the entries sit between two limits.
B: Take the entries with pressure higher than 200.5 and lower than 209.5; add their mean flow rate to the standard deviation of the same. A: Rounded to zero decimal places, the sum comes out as 258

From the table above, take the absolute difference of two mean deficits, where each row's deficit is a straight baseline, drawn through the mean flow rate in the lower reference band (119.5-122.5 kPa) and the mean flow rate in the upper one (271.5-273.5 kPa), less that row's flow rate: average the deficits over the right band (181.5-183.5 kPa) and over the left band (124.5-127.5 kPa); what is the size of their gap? 42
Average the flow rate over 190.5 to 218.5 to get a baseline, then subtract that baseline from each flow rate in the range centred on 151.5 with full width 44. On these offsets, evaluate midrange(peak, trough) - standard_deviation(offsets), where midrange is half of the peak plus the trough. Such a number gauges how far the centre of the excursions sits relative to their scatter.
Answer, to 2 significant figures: -51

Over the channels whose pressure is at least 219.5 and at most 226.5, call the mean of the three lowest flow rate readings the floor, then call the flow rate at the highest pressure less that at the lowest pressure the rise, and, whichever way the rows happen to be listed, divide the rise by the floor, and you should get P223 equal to -0.011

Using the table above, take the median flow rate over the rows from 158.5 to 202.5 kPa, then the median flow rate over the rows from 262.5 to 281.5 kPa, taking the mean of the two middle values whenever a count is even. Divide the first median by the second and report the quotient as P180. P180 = 1.06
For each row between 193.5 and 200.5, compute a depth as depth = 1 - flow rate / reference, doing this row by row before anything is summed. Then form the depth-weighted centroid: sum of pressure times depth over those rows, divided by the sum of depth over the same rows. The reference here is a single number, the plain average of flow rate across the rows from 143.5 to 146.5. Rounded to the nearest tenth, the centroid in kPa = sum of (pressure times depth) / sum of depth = 197.8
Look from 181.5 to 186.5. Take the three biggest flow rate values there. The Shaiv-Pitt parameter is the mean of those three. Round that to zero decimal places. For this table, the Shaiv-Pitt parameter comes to 238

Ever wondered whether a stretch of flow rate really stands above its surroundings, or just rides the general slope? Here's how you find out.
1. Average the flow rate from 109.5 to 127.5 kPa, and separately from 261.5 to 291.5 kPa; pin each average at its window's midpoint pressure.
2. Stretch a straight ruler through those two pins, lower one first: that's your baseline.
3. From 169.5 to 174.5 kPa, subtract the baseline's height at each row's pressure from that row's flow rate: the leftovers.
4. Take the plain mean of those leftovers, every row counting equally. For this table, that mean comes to 36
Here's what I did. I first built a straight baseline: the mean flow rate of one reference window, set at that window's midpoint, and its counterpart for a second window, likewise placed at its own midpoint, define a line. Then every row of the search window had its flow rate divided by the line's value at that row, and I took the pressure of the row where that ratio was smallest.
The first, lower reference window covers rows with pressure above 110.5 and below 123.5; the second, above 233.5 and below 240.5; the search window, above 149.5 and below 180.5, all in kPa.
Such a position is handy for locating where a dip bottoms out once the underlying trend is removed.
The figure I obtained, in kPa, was 180.0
